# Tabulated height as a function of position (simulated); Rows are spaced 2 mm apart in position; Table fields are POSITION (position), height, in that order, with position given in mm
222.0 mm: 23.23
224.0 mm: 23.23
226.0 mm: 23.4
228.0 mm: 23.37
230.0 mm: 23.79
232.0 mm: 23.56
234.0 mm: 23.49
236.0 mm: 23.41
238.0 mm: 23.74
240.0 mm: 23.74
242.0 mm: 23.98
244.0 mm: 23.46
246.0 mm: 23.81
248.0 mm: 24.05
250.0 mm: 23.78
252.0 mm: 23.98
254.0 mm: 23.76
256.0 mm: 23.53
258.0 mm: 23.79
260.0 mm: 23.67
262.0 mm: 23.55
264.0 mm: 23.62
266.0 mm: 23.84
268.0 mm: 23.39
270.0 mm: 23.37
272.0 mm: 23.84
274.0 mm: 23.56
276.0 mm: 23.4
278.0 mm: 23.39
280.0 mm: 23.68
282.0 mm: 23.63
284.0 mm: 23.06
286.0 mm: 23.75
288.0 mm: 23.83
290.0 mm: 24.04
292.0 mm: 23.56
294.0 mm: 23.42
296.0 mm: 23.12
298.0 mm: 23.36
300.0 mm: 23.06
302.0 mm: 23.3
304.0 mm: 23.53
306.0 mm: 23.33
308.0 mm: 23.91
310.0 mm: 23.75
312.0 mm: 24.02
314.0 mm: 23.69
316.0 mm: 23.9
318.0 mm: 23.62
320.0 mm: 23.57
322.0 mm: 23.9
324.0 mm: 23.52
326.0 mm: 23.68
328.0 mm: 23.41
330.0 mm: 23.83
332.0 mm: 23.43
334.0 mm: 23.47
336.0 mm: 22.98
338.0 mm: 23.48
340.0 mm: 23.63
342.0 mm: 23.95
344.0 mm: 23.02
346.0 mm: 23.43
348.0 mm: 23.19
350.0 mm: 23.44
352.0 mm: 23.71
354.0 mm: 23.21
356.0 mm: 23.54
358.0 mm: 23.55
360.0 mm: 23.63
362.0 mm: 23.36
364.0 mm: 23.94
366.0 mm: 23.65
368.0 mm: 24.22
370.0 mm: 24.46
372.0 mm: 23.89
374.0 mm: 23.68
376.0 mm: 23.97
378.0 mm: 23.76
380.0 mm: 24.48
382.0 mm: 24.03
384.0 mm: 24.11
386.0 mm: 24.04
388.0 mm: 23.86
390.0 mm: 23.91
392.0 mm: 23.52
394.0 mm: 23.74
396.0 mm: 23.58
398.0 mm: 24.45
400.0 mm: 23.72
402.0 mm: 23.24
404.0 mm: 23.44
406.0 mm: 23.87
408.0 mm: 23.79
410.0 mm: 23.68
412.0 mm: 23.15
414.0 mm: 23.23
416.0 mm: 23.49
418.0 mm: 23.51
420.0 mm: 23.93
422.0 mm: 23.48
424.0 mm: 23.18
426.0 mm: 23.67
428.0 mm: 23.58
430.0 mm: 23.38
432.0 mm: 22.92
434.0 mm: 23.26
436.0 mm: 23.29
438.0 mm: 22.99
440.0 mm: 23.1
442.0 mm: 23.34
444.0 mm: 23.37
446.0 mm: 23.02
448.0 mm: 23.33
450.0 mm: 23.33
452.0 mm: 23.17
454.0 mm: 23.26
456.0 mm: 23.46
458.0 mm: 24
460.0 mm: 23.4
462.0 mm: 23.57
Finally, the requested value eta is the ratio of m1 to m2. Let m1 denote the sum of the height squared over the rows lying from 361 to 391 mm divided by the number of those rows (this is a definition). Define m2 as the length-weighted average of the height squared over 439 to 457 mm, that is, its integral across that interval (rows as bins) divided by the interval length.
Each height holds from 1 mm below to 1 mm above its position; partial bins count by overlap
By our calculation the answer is 1.061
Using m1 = 574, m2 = 541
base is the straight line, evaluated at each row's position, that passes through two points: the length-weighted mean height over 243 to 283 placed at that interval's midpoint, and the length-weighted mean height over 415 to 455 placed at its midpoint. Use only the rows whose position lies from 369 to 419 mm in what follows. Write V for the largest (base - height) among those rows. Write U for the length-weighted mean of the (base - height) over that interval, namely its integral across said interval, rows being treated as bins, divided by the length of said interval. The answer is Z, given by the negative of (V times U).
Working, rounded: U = -0.38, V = 0.22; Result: 0.084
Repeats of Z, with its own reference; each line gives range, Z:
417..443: 0.007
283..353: -0.006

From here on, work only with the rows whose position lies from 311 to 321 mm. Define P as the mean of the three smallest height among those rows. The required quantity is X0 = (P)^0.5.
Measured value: 4.861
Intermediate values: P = 23.6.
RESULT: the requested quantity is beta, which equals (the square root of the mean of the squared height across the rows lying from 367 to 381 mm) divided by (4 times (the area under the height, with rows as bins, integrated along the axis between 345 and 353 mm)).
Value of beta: 0.032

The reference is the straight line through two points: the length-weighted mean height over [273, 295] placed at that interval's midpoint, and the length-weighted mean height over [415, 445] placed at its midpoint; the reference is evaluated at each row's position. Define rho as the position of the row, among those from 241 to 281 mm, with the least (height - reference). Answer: 270.0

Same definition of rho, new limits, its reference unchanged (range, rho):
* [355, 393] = 362.0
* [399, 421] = 412.0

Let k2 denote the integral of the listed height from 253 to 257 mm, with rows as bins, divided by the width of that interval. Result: 23.6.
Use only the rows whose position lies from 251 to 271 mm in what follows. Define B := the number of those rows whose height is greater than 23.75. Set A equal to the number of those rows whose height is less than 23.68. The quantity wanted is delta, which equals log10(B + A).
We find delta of 1.00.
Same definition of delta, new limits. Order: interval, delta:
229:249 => 0.90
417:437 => 1.00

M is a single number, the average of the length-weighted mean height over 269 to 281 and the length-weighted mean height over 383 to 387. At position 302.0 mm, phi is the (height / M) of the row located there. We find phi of 0.98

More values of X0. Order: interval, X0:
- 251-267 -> 4.855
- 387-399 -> 4.859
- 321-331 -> 4.851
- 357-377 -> 4.849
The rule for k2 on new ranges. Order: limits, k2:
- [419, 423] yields 23.7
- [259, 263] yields 23.6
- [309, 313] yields 23.9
